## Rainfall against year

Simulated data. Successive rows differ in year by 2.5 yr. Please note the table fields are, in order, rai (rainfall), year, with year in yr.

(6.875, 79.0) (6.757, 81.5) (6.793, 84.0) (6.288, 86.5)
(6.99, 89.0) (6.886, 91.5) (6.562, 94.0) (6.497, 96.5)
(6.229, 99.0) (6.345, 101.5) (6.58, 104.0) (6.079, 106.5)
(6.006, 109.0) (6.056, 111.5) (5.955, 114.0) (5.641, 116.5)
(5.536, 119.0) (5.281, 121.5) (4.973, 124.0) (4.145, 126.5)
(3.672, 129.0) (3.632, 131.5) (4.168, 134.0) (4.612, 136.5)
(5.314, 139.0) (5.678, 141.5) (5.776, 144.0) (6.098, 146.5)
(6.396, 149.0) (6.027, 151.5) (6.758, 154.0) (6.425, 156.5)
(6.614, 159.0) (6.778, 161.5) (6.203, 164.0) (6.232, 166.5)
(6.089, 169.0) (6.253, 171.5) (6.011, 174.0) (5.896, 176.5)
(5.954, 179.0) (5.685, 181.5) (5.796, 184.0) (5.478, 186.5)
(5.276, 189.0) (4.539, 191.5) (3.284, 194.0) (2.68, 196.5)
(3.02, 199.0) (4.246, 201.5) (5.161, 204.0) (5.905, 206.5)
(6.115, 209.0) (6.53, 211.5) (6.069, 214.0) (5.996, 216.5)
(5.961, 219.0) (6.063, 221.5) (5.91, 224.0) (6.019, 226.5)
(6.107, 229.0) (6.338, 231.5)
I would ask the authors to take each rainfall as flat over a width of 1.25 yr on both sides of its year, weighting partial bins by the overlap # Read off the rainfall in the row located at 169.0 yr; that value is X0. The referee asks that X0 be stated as 6.089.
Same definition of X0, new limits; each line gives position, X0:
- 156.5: 6.425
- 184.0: 5.796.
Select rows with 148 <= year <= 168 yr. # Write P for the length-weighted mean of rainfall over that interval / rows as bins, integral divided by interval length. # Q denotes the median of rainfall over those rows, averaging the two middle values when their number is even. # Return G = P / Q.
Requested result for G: 1.002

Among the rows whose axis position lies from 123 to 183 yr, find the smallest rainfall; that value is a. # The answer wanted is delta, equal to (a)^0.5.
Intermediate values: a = 3.632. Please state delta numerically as 1.91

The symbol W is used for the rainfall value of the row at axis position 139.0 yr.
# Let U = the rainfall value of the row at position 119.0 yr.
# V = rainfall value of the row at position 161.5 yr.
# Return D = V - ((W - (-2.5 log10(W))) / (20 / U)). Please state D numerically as 4.8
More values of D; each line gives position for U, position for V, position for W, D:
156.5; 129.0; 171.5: 1.0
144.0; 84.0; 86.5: 4.4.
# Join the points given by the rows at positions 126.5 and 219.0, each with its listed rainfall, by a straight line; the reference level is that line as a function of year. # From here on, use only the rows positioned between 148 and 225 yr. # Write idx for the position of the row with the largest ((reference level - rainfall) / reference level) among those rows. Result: 196.5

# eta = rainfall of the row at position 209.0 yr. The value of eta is 6.115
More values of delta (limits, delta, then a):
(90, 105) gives 2.50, 6.229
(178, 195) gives 1.81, 3.284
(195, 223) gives 1.64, 2.68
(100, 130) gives 1.92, 3.672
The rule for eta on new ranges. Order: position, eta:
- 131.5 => 3.632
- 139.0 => 5.314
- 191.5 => 4.539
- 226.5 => 6.019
